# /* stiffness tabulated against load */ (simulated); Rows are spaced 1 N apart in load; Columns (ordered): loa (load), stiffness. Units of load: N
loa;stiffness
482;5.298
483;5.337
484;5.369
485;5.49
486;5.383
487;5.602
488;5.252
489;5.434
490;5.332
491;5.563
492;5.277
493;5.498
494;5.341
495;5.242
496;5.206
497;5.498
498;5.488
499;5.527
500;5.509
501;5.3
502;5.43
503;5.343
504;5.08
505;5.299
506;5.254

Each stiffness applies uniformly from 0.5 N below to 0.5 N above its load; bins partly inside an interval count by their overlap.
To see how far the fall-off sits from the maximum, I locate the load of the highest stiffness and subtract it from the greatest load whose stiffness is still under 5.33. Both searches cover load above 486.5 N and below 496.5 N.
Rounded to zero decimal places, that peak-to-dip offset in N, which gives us 9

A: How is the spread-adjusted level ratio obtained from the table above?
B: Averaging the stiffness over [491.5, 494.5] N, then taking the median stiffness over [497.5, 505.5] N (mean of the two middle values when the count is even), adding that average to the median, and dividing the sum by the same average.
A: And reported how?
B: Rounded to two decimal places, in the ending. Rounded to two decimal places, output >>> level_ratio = 2.00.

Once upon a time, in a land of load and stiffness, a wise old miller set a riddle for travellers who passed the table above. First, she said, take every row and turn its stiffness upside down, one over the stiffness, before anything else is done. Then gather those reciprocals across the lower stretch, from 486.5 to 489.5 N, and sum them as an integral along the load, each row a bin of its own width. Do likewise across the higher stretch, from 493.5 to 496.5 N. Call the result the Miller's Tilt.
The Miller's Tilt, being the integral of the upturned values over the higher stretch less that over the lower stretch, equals 0.017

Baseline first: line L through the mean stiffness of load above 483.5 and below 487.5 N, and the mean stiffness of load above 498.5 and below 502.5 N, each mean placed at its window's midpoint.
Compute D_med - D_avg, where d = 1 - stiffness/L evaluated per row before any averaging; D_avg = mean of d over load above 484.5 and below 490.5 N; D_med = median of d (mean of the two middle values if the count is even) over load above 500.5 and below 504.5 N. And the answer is 0.014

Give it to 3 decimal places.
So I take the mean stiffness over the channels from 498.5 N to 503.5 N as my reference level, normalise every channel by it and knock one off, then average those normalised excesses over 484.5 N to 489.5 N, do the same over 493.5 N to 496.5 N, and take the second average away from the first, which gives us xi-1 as 0.031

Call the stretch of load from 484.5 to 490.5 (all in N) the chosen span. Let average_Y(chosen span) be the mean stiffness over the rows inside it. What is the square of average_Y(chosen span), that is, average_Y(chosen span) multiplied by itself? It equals 29.3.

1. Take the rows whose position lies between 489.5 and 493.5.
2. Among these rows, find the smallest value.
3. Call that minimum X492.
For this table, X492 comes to 5.277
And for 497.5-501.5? 5.3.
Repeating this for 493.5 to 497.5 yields 5.206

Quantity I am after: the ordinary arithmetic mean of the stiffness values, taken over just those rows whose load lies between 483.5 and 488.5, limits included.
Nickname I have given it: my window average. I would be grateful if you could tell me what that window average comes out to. 5.42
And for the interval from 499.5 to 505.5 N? 5.33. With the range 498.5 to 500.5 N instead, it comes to 5.52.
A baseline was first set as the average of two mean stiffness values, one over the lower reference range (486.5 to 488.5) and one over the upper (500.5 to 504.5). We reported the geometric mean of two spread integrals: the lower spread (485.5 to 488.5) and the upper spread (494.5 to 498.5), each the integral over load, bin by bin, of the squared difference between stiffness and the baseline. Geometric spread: 0.072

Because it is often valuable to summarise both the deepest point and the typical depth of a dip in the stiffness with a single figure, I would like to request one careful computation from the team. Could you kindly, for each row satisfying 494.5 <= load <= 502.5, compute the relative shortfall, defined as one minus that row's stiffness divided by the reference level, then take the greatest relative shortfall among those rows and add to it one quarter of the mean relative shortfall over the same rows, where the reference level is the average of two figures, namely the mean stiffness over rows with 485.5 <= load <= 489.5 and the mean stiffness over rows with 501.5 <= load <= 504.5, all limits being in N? 0.025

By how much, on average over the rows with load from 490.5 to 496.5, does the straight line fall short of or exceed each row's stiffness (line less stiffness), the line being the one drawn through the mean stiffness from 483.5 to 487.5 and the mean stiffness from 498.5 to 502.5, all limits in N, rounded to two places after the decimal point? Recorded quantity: 0.10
